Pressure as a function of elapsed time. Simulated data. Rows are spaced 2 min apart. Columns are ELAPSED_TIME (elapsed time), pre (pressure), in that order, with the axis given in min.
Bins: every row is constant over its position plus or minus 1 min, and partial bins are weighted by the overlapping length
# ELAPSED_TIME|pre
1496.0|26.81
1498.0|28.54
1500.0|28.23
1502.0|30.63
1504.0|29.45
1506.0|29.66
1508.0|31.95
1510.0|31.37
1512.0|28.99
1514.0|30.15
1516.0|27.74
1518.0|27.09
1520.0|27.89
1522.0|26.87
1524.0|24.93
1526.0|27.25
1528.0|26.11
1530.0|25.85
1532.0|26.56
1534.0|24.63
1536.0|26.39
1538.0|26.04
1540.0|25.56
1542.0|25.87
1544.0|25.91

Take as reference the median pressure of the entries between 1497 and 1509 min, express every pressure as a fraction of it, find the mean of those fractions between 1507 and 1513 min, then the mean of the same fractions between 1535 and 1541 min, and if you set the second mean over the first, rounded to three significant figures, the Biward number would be 0.845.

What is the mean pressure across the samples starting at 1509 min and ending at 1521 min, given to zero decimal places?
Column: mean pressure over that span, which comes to 29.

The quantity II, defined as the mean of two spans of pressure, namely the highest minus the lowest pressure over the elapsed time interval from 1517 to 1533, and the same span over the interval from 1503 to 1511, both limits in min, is 2.7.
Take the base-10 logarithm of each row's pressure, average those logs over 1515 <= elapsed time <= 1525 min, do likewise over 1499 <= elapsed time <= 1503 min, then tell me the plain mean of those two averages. 1.449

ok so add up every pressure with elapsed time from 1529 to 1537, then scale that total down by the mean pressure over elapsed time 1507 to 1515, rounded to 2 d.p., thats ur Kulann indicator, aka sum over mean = 3.38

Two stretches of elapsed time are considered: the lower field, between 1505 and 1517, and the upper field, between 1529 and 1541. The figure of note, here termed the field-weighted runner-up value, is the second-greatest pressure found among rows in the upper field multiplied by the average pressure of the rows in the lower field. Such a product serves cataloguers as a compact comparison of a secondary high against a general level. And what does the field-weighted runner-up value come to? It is 791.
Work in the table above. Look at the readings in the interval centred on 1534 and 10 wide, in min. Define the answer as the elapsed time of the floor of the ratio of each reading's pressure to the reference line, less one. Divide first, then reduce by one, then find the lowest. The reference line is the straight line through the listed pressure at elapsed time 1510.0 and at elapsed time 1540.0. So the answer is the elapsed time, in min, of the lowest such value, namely 1534.0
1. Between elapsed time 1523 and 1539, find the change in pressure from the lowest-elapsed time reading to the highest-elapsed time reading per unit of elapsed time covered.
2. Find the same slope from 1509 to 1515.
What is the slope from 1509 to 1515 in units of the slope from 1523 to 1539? -3.8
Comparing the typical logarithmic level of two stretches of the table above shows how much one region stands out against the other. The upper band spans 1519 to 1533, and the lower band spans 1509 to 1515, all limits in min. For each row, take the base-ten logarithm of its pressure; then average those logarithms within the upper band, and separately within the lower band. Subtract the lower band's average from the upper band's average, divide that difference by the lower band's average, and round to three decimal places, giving -0.038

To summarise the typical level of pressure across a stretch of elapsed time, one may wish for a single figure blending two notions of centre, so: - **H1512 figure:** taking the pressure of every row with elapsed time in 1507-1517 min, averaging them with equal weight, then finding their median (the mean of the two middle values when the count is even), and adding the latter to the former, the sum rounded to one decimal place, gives 60.2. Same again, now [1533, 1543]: 51.6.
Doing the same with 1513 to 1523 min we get 55.7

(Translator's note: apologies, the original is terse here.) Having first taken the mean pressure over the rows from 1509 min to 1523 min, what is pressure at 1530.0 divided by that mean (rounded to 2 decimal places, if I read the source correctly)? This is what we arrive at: 0.90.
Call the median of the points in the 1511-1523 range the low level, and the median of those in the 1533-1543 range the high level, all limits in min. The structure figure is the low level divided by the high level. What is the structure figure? 1.08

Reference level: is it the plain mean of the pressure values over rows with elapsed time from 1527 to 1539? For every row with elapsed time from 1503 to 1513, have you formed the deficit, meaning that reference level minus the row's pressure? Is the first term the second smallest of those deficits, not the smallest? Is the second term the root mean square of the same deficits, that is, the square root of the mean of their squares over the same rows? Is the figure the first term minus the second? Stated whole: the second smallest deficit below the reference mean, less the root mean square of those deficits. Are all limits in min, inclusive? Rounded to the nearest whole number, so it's -10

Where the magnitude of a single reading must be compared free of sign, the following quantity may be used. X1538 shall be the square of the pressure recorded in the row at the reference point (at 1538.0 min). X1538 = 678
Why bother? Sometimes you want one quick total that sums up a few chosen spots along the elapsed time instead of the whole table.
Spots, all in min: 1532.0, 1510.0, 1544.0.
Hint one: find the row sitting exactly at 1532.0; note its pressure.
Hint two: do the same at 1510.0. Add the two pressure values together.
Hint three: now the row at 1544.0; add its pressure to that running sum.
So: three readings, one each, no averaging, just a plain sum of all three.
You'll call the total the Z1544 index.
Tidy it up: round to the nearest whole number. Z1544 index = 84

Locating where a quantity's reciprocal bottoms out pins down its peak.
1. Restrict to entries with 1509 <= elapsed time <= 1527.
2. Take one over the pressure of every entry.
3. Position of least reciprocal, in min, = 1510.0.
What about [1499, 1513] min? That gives 1508.0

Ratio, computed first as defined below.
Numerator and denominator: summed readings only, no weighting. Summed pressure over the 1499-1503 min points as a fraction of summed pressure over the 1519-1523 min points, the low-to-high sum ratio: 1.1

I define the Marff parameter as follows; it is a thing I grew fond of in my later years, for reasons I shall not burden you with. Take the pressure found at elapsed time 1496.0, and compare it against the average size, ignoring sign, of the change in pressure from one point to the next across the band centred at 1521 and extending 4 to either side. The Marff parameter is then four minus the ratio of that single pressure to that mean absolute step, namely -17.4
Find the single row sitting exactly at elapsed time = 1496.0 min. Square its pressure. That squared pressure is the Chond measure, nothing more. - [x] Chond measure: 719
